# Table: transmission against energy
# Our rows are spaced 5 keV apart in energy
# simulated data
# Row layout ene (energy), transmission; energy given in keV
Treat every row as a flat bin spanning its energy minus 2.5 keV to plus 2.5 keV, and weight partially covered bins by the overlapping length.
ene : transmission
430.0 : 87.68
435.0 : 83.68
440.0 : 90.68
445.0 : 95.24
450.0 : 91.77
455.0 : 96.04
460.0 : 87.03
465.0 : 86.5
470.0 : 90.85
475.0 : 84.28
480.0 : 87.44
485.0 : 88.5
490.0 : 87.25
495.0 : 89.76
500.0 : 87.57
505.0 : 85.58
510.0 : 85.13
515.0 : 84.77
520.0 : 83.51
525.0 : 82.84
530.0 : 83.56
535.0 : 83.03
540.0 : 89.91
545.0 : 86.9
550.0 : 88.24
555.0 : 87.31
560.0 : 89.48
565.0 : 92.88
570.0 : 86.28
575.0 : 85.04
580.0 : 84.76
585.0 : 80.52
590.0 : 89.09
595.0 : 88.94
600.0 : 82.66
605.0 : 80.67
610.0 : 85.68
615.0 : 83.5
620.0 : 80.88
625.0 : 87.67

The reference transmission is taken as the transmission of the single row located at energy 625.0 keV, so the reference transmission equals 87.67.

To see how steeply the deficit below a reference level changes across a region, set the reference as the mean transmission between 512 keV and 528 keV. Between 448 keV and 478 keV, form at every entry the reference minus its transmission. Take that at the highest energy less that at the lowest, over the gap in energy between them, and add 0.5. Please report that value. 0.8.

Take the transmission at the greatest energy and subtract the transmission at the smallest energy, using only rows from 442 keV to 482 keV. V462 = -8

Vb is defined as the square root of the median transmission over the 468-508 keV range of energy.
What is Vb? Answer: 9.35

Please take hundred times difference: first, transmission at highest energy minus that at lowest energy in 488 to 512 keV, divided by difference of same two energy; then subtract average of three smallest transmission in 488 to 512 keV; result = -8609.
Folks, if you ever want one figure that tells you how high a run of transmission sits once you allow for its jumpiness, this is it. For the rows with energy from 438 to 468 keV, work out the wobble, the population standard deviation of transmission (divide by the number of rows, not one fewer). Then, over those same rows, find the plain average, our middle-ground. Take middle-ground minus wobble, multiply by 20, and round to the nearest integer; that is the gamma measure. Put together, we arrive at 1751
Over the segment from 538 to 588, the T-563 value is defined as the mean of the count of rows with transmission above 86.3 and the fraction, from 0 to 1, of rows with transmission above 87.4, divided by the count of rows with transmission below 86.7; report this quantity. 0.8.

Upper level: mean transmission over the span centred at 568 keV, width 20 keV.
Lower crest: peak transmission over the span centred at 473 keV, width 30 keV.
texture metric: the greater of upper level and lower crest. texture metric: 91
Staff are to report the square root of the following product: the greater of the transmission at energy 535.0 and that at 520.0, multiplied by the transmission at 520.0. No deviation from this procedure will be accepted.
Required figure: 83.5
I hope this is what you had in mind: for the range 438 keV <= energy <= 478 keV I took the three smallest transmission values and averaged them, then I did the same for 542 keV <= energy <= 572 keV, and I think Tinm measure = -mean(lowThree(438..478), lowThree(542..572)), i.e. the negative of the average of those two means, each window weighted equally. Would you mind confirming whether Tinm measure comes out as -86.4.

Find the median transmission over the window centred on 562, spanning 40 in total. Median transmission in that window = 87.1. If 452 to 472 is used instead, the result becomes 88.9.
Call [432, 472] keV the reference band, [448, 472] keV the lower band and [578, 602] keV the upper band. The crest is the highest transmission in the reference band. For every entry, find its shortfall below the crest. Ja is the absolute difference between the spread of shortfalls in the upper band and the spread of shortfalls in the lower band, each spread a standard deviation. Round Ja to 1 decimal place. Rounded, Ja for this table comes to 0.1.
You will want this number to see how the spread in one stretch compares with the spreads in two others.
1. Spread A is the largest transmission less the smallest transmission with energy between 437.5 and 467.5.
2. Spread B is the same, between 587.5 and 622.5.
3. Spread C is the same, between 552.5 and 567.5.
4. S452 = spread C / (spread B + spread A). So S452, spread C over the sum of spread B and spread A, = 0.31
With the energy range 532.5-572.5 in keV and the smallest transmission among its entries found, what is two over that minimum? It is 0.0241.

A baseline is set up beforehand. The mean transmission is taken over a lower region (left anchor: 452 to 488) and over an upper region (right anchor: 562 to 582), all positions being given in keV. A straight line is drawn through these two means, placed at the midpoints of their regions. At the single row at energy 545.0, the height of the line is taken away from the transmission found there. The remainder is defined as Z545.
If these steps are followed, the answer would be -1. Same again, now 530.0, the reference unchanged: -4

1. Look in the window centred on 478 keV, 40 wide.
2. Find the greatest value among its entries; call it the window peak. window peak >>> 90.85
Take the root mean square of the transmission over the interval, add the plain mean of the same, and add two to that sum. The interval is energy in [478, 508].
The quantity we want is 177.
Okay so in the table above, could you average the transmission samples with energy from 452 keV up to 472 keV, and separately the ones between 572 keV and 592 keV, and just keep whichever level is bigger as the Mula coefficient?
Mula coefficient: 90.1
